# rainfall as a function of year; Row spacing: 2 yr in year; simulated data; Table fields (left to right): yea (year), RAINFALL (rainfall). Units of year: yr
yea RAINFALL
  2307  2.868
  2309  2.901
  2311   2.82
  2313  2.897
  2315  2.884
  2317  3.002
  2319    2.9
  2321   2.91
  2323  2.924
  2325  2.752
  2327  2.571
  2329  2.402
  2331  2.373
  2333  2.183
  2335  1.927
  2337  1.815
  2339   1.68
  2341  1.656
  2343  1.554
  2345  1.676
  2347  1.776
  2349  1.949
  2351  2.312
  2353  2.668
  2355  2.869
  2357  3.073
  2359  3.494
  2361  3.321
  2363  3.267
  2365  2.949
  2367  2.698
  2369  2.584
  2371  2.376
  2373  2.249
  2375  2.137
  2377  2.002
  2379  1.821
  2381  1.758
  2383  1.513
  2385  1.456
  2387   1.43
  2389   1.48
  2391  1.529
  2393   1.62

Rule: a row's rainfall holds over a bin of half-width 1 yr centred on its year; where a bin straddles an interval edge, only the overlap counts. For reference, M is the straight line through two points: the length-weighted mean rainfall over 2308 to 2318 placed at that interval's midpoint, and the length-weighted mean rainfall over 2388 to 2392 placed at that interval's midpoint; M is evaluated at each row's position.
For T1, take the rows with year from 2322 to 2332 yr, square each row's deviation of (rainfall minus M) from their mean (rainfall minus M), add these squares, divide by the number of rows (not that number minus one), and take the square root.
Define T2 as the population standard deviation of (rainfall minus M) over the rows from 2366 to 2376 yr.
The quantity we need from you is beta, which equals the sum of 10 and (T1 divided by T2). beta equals 11.0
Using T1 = 0.16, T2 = 0.16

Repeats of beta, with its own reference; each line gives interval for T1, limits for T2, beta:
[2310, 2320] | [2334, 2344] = 11.2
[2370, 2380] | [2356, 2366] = 10.8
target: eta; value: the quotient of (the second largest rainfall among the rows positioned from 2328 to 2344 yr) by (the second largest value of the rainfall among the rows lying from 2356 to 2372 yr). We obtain 0.71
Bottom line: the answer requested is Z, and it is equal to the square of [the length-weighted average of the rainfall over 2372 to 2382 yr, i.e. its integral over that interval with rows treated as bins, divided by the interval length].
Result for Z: 4.0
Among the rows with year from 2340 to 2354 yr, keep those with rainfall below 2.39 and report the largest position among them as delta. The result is 2351 yr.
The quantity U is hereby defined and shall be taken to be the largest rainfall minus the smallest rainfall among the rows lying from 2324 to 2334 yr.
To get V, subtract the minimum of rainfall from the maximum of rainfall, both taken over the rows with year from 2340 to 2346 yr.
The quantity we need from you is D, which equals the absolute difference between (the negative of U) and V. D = 0.7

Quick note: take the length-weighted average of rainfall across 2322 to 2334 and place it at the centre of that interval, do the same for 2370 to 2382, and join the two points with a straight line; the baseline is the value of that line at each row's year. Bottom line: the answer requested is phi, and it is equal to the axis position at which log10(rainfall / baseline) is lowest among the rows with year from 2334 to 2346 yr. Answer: 2343 yr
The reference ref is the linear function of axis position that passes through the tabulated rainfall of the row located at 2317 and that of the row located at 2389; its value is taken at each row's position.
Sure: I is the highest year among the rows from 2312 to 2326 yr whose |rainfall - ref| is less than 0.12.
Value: 2325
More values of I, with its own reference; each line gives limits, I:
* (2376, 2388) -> 2387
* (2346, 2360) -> 2351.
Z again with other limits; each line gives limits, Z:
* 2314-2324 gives 8.5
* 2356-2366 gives 10.4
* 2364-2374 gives 6.6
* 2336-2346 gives 2.8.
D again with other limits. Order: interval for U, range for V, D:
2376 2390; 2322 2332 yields 1.1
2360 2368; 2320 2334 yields 1.4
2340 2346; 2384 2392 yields 0.2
